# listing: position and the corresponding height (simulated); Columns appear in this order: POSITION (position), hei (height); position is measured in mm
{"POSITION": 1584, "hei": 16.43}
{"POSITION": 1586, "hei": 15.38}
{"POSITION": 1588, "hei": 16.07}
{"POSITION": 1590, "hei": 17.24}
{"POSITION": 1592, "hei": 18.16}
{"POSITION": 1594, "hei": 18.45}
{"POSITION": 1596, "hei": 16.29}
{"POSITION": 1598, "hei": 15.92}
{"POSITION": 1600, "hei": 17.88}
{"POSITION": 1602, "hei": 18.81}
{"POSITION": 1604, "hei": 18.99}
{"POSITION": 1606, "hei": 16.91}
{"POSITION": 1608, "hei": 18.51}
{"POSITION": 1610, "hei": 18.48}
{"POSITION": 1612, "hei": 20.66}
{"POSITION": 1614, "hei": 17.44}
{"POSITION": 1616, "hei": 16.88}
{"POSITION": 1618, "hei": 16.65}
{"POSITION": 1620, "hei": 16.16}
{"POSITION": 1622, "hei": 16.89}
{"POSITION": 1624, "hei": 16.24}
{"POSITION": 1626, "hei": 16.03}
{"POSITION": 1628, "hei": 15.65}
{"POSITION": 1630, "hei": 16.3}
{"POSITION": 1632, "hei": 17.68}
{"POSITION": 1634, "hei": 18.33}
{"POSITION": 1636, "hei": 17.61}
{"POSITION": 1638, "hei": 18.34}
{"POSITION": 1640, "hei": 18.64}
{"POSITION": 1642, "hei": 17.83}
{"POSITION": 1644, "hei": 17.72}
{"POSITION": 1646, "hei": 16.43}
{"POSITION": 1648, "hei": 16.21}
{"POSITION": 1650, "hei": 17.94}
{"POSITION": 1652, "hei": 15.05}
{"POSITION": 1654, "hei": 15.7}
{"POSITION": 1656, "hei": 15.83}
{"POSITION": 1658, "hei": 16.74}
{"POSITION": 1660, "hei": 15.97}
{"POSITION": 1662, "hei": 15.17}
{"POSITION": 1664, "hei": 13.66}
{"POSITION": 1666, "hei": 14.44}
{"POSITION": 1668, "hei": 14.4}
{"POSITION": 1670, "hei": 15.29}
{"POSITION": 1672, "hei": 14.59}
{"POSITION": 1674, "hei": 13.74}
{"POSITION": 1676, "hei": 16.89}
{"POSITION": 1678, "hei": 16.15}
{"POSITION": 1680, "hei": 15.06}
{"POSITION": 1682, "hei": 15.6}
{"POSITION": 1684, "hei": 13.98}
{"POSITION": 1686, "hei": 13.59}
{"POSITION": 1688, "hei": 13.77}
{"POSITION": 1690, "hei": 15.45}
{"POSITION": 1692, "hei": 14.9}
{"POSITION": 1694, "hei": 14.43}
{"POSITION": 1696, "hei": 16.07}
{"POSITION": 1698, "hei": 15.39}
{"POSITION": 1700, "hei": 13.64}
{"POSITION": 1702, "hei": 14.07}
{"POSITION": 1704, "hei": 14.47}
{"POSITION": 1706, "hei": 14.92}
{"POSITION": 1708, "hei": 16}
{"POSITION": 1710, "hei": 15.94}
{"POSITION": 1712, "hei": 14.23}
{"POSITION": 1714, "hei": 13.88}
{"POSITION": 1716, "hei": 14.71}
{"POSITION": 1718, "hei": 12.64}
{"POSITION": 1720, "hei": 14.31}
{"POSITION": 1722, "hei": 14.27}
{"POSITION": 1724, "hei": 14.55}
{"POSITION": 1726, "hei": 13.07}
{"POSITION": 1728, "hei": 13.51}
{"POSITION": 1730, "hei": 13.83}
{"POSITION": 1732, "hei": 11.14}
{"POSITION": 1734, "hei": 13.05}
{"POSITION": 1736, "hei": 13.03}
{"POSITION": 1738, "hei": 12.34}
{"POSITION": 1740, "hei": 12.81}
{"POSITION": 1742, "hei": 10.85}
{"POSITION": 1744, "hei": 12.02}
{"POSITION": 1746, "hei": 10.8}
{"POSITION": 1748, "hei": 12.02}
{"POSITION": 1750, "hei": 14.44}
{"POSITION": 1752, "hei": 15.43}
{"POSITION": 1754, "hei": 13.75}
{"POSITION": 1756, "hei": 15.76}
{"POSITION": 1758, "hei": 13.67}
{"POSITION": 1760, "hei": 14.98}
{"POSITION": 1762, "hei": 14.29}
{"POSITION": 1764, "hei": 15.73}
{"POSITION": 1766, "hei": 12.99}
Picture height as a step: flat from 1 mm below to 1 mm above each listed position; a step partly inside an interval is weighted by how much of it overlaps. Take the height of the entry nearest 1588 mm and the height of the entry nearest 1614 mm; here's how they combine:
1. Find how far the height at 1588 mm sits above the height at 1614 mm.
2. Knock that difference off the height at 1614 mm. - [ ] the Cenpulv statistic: 18.8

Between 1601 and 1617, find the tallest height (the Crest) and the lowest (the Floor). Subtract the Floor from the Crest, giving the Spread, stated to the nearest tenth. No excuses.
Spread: 3.8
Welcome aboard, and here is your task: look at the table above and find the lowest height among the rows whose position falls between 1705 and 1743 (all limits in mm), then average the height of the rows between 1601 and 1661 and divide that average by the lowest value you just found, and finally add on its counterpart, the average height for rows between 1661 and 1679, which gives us 16.5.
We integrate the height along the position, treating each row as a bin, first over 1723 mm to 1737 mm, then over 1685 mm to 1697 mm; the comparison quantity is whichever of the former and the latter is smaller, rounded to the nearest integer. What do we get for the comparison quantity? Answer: 176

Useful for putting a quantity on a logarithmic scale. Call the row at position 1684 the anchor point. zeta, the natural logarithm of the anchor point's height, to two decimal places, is 2.64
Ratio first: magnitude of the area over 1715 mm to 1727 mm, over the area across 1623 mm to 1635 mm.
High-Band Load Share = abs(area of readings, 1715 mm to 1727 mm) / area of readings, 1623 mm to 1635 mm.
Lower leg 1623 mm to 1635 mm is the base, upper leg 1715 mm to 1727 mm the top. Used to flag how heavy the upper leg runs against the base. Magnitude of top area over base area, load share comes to 0.83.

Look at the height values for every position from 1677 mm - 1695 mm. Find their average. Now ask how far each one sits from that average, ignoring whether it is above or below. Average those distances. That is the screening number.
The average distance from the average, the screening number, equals 0.74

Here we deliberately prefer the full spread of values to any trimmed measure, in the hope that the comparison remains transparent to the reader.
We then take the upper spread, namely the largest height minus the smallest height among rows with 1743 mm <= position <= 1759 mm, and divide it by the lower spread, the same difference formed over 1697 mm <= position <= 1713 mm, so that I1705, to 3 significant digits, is 2.10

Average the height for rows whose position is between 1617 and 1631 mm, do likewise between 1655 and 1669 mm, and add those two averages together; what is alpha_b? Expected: 31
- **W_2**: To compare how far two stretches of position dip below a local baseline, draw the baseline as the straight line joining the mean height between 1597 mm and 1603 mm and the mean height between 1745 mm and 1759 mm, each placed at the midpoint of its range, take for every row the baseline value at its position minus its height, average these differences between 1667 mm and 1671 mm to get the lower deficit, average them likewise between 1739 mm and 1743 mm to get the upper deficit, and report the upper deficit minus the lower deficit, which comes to 1.2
